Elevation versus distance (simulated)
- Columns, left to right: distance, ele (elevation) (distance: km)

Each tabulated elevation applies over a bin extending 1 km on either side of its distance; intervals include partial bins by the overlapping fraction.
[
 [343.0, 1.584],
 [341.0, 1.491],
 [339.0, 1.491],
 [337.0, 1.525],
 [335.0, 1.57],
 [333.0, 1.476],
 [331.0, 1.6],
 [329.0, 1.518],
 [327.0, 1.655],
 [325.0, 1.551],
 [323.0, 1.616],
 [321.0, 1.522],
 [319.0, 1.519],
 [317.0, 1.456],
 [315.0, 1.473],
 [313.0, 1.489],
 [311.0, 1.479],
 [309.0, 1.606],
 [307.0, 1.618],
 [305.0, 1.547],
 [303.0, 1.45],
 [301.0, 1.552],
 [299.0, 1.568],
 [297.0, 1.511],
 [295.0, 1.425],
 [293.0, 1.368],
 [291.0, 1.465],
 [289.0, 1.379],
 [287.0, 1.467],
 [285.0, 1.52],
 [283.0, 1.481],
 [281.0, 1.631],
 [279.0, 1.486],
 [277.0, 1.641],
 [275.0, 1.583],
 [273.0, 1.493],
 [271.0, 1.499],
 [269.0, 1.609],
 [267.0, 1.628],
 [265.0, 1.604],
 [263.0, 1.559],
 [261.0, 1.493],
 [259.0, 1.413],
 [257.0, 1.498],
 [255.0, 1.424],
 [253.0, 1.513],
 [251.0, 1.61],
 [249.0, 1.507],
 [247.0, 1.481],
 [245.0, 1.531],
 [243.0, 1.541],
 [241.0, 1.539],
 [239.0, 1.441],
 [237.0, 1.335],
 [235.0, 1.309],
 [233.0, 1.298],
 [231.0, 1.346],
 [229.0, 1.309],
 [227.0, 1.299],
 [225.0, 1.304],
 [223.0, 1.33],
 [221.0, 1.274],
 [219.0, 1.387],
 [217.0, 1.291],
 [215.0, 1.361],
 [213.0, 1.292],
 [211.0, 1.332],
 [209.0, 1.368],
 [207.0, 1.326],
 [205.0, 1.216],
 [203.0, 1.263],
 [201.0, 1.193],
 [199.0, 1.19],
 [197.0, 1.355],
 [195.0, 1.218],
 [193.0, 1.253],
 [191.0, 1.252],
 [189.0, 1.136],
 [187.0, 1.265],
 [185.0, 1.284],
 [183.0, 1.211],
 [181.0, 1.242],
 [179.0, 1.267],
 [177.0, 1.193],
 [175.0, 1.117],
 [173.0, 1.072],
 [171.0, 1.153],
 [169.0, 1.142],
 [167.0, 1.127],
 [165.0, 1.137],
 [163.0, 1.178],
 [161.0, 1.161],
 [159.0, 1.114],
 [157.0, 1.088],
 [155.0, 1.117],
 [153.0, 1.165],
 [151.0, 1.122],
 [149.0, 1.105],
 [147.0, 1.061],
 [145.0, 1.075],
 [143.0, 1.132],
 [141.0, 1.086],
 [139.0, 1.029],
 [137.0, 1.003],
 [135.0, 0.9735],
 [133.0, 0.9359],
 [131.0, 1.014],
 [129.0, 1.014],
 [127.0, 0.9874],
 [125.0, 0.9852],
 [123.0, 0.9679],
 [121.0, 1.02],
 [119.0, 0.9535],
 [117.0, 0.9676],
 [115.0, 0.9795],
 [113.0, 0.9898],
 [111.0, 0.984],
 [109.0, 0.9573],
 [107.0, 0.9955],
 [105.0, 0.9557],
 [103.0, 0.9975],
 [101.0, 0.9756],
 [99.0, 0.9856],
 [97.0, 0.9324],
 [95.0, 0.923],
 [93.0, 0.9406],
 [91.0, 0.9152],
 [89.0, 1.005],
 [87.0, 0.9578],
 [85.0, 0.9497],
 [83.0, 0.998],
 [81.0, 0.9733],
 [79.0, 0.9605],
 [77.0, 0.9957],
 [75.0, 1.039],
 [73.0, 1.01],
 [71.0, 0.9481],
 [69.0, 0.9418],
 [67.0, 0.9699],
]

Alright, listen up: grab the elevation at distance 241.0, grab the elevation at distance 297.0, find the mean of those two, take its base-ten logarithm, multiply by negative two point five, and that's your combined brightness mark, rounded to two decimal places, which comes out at -0.46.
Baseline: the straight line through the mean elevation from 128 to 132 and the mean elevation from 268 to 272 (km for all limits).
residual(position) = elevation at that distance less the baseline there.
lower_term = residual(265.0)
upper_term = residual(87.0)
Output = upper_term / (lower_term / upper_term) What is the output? 0.17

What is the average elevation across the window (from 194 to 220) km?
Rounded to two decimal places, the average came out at 1.29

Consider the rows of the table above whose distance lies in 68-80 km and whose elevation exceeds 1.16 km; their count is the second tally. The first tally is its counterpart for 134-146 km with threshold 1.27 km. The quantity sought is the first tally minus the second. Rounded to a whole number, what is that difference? 0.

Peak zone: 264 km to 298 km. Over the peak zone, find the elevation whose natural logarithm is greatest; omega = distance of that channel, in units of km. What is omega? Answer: 277.0 km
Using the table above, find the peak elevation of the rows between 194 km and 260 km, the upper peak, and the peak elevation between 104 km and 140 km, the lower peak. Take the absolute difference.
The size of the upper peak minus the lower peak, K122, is 0.6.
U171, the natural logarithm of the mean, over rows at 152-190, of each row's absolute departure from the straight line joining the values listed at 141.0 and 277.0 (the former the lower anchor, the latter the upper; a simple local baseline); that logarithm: -3.0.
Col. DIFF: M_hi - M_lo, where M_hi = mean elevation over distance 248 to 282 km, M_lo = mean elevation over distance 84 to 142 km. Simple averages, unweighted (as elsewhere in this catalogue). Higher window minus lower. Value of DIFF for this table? 0.6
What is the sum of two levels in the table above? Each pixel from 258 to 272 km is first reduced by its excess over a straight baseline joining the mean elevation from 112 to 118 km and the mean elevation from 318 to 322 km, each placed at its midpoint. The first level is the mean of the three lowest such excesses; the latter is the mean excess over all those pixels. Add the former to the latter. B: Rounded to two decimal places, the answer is 0.27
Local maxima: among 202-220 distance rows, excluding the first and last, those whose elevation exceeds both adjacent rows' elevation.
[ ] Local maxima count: 2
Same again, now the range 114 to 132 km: 1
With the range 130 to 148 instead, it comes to 1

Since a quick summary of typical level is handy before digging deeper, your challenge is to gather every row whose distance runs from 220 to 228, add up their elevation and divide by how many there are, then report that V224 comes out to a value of 1.30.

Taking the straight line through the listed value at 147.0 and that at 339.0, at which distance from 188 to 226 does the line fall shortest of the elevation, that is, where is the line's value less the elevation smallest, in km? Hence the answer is 197.0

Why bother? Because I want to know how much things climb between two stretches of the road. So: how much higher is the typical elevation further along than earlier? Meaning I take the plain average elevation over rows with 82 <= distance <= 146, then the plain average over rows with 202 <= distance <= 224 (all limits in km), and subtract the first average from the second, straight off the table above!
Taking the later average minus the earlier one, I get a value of 0.33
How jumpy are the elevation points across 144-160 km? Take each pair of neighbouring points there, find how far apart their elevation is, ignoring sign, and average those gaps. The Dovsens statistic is 0.032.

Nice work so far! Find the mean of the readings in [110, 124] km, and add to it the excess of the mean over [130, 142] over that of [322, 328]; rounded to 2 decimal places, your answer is 0.38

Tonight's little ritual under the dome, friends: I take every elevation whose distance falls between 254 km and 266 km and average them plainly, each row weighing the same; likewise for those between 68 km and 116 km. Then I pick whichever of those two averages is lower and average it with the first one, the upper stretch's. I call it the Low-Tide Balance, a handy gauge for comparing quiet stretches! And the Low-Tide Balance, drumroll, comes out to 1.23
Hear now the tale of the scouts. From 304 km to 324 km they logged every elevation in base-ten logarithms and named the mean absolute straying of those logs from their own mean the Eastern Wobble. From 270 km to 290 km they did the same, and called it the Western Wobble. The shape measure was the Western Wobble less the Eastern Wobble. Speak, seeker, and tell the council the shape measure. 0.003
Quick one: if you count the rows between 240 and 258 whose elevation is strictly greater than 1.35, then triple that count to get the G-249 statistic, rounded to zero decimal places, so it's 27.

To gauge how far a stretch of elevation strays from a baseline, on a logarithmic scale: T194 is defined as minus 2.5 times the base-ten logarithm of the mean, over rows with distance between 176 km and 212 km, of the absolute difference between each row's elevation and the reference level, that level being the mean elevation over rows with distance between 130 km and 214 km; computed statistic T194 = 2.6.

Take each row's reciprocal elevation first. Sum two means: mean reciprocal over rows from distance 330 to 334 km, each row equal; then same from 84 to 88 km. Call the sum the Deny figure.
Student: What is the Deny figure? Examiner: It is 1.70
